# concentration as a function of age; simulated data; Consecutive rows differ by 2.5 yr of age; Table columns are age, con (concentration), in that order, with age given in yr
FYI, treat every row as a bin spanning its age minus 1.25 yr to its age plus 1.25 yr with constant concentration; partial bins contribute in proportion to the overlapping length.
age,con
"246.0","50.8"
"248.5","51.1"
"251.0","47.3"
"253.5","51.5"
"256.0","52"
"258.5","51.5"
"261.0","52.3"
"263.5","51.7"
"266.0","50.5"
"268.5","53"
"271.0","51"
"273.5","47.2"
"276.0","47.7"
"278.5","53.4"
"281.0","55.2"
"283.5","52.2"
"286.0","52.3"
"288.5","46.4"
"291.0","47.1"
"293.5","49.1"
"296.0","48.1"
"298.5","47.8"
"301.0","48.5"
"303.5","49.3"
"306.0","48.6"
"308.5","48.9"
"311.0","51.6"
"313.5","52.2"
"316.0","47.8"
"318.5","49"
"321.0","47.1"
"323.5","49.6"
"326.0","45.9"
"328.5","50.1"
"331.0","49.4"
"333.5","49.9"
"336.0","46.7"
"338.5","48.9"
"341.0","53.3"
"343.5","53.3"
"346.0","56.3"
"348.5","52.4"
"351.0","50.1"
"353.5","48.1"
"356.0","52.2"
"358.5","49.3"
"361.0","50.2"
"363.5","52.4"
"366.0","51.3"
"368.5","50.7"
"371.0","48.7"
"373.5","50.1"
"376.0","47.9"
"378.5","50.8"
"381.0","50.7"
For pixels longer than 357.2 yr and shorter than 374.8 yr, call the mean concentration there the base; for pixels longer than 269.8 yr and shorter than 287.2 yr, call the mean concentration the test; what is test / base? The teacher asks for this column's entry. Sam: 1.02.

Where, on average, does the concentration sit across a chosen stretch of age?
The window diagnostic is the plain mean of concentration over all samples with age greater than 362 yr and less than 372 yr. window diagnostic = 50.8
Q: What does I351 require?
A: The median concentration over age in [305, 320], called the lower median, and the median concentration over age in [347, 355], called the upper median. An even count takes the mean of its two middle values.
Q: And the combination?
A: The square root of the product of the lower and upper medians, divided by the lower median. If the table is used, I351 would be 1.01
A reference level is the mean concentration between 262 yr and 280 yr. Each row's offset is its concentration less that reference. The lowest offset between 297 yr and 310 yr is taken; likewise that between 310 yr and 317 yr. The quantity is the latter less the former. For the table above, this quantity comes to 0.0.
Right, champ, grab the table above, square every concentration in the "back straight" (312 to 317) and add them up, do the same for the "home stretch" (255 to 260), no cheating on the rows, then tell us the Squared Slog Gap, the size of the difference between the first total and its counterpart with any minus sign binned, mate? 347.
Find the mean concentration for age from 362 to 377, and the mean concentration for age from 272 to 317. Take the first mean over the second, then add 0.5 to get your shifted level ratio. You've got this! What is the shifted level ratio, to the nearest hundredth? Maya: 1.51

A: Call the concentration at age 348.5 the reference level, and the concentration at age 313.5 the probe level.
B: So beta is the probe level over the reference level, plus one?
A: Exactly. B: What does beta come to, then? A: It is 2.00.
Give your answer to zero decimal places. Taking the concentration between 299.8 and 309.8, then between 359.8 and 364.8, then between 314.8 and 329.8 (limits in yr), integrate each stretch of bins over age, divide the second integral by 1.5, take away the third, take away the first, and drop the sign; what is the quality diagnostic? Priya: 1041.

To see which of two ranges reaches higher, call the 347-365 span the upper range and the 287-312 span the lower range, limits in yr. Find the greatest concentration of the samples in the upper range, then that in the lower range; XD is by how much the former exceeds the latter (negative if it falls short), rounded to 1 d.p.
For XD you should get 0.8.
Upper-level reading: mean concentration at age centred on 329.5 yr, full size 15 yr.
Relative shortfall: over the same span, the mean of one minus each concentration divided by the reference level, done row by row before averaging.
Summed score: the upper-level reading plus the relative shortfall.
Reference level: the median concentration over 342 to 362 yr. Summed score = 48.7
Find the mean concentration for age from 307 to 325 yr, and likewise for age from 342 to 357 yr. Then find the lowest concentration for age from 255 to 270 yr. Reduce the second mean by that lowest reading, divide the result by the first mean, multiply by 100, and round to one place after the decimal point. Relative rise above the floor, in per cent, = 3.2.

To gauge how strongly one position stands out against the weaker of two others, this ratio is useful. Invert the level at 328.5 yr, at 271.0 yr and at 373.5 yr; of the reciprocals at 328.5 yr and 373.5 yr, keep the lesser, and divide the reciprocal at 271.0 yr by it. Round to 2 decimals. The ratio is 0.98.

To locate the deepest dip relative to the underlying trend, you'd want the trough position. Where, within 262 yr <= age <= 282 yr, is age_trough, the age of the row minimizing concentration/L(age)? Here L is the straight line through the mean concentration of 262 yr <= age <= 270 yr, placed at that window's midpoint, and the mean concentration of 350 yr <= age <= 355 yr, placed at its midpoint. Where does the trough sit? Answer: 273.5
